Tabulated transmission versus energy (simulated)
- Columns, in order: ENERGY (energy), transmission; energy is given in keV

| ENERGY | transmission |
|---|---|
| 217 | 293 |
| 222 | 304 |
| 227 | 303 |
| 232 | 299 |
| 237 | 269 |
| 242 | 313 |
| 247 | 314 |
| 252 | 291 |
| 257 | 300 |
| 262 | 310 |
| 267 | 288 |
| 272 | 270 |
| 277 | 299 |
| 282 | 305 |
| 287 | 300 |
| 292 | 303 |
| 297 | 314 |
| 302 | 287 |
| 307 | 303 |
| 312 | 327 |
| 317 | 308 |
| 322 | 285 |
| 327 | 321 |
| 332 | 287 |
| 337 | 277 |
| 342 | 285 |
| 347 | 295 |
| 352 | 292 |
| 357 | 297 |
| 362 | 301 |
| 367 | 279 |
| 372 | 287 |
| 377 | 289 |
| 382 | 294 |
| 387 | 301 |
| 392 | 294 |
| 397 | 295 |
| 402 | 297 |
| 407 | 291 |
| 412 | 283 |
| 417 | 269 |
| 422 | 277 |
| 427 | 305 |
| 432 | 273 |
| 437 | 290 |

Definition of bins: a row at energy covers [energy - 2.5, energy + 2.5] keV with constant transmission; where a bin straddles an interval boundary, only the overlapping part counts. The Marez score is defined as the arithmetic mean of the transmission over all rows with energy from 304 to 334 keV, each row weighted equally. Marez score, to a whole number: 305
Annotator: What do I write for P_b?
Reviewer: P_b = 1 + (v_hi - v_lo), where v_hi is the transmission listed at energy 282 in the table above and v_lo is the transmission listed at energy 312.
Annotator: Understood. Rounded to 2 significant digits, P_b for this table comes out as -21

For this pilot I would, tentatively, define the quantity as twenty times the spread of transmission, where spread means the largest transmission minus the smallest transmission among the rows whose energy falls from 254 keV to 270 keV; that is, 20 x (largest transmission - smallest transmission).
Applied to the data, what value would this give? 440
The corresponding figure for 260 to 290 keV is 800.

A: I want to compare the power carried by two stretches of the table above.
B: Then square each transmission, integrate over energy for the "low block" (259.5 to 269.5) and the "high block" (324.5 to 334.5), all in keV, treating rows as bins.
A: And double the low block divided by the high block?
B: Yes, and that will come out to 1.93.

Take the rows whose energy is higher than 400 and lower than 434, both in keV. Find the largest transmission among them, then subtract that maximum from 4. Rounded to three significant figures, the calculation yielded -301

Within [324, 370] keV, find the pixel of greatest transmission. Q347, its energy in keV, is 327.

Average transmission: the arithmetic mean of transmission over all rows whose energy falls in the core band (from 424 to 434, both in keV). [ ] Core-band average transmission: 289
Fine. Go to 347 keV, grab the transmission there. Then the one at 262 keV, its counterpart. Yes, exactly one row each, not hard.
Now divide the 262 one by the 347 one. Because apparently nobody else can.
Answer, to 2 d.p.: 1.05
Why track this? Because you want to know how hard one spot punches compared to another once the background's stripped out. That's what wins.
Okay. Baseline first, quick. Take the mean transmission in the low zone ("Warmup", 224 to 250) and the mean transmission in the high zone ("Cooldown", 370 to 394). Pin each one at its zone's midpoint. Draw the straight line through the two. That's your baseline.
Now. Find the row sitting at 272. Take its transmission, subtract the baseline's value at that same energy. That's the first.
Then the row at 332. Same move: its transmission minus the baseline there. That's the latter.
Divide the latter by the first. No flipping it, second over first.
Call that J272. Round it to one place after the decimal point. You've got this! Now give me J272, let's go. 0.3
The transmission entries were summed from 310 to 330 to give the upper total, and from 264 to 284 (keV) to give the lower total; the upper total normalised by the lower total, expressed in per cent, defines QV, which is 107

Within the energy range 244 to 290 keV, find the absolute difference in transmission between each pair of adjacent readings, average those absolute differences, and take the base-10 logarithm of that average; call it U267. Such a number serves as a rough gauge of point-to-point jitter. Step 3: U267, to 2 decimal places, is 1.18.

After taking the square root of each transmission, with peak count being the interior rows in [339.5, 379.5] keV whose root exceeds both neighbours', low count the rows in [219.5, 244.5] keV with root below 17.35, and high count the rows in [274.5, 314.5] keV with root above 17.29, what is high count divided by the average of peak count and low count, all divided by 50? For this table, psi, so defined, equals 0.070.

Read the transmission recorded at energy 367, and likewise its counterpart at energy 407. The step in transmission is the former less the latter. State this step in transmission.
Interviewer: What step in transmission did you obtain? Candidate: -12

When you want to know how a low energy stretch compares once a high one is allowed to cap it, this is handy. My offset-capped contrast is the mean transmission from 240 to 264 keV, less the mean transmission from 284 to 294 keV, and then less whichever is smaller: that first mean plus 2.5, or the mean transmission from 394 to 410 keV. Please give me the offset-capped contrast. -290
